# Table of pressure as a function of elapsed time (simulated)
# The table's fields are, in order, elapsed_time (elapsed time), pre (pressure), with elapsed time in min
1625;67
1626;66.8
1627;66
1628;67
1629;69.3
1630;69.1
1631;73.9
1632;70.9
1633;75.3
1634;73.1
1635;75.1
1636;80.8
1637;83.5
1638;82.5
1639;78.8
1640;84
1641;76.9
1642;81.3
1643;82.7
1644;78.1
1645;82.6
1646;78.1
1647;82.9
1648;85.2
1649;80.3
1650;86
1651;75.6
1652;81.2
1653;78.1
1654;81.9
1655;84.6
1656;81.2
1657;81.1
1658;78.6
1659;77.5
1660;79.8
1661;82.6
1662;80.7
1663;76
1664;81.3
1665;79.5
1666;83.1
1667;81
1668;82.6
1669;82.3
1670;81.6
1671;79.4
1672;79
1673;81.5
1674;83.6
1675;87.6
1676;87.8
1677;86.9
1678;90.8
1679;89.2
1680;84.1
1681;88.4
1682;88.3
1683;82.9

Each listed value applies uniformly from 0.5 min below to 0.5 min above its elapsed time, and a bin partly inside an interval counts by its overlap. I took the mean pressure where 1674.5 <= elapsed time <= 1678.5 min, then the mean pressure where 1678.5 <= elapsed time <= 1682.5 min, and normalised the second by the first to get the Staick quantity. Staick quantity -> 0.99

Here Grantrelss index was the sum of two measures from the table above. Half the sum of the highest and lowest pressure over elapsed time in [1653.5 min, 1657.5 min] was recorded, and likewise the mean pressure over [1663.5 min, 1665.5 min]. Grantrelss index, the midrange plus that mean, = 163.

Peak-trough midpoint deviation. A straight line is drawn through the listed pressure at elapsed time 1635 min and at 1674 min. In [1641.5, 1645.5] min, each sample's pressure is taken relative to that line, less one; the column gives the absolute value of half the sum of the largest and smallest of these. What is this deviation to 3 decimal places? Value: 0.045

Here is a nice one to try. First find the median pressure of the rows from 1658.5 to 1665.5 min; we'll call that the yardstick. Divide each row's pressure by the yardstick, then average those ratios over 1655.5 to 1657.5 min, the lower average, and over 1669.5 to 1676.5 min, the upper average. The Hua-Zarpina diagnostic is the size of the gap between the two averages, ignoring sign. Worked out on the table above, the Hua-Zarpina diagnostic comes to 0.022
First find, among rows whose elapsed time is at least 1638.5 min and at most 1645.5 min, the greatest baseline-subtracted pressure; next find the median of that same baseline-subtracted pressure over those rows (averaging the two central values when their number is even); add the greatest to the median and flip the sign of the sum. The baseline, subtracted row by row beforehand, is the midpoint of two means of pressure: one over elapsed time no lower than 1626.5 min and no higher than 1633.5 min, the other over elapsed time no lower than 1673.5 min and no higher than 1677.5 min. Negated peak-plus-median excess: -8.6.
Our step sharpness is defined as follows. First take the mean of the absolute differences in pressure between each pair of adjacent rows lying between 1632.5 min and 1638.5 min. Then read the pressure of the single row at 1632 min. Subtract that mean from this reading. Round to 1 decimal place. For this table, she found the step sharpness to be 68.2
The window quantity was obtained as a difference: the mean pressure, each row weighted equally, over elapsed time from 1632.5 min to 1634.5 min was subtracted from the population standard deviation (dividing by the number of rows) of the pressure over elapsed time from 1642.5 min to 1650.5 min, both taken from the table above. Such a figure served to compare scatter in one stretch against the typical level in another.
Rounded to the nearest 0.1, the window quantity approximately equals -71.4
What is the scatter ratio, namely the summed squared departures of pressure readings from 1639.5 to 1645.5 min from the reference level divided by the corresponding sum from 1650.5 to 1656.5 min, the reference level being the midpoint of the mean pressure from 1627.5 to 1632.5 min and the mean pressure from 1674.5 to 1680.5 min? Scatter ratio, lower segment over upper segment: 1.0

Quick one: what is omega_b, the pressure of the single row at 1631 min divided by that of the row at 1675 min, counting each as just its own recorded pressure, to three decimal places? 0.844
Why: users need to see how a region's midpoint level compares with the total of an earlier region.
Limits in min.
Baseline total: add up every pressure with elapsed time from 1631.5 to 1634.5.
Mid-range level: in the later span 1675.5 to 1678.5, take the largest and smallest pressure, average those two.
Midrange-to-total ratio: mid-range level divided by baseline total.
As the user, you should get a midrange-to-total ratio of 0.405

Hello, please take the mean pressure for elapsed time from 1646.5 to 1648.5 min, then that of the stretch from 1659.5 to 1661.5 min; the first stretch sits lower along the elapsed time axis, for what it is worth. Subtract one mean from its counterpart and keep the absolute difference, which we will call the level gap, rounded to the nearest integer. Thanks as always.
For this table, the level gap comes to 3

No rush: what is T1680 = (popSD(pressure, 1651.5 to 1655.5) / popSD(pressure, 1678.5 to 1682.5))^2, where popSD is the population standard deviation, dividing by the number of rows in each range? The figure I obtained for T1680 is 1.3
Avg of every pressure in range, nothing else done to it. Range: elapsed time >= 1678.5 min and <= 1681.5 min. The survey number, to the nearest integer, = 87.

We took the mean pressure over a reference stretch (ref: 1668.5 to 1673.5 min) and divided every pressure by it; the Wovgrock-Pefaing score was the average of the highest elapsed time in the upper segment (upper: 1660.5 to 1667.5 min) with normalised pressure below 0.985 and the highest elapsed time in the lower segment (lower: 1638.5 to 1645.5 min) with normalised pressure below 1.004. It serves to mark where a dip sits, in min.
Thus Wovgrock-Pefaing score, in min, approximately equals 1654.5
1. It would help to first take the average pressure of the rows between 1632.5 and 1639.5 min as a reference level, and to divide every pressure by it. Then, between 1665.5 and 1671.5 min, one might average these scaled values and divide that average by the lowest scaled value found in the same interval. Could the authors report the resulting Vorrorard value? 1.03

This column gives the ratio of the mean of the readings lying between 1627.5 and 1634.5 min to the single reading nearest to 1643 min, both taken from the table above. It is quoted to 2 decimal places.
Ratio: 0.86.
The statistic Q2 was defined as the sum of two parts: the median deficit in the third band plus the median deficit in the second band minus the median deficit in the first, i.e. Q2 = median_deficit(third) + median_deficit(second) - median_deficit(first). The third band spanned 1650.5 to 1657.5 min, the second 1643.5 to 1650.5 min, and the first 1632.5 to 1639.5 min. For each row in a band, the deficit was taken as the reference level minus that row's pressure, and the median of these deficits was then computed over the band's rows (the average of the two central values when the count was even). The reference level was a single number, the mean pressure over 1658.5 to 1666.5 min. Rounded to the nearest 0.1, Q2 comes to -4.9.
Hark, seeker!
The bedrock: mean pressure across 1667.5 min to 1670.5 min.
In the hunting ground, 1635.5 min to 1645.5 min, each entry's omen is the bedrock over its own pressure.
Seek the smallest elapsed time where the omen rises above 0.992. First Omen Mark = 1636 min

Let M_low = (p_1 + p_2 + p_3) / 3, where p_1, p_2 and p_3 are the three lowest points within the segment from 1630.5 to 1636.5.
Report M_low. 73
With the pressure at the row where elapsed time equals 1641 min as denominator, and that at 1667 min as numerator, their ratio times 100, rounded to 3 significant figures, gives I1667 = 105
